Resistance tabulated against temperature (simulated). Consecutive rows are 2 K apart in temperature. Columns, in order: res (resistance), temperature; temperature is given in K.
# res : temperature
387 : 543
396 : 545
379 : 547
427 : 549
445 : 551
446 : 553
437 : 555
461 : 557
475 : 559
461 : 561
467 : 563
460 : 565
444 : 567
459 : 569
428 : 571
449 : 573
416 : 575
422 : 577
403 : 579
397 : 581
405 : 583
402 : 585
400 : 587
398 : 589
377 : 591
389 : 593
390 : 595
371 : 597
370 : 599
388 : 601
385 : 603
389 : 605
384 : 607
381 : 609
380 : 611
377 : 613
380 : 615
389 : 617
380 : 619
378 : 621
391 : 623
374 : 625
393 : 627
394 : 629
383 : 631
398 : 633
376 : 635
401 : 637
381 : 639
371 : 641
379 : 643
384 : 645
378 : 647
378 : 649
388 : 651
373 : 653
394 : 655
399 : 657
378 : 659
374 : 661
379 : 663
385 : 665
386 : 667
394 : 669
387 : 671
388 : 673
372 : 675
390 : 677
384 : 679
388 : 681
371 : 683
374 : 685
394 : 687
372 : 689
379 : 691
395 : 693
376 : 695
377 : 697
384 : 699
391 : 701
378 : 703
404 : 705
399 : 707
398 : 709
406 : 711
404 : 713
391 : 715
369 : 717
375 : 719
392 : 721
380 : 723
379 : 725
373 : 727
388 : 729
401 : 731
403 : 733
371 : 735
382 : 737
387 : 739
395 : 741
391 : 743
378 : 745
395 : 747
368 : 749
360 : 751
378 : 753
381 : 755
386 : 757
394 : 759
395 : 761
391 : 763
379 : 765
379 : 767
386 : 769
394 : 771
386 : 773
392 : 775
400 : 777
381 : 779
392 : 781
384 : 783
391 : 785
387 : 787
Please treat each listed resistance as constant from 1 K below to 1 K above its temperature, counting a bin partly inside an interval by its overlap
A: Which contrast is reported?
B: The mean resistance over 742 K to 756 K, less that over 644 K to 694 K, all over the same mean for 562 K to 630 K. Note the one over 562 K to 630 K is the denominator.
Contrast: -0.012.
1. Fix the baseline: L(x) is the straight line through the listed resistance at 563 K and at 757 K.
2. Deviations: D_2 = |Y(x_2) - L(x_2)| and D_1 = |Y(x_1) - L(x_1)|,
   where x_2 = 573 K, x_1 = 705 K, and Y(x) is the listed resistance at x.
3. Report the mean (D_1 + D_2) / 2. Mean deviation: 9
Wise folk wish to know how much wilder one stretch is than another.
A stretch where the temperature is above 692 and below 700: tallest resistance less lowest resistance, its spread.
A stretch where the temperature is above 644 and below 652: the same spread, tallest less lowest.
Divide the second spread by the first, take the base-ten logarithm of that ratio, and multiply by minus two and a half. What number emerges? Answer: 0.70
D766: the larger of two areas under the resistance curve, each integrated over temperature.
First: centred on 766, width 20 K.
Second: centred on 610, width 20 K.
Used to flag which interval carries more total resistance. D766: 7764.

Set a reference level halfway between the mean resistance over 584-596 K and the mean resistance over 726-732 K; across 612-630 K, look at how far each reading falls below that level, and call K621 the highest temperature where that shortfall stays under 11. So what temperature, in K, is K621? 629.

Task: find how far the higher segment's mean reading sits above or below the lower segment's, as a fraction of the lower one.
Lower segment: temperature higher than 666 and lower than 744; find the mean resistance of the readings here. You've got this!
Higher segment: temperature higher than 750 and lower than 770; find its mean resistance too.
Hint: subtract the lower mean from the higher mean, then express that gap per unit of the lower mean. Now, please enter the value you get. -0.009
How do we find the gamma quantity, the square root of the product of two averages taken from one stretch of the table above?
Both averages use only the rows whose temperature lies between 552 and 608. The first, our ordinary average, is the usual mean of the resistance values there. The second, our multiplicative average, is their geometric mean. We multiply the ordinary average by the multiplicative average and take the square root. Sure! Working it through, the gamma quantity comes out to 416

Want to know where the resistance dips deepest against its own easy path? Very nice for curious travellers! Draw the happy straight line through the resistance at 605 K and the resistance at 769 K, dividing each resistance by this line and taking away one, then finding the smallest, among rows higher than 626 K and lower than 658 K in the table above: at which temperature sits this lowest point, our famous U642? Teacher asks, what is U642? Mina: 641 K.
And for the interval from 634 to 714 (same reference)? 641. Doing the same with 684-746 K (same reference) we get 717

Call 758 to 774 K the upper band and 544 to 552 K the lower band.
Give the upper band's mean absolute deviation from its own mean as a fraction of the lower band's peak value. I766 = 0.012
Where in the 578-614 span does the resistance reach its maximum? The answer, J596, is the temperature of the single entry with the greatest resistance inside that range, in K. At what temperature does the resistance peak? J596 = 583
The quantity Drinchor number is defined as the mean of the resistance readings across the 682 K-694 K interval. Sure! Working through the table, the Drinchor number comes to 381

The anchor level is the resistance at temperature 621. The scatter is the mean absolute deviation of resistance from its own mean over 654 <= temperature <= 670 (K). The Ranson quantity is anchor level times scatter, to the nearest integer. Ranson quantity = 2705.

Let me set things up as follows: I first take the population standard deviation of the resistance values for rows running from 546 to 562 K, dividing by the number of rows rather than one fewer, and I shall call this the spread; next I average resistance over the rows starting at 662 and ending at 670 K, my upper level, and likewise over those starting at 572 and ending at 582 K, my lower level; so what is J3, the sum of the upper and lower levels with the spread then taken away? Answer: 776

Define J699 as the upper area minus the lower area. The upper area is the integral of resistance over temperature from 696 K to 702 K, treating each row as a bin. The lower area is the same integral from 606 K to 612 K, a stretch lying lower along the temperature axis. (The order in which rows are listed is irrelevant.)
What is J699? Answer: 14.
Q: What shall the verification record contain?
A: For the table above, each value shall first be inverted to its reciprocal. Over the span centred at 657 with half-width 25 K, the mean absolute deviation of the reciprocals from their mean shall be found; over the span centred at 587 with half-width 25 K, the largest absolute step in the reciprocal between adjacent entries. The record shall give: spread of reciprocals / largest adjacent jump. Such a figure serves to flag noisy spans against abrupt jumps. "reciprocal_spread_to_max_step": 0.27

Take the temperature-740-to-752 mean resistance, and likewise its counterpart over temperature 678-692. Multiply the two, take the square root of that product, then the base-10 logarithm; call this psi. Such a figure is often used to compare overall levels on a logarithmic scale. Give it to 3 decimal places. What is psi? 2.581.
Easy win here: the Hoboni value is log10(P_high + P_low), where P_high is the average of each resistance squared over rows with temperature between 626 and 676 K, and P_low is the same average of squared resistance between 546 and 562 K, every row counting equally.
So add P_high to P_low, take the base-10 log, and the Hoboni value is 5.54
